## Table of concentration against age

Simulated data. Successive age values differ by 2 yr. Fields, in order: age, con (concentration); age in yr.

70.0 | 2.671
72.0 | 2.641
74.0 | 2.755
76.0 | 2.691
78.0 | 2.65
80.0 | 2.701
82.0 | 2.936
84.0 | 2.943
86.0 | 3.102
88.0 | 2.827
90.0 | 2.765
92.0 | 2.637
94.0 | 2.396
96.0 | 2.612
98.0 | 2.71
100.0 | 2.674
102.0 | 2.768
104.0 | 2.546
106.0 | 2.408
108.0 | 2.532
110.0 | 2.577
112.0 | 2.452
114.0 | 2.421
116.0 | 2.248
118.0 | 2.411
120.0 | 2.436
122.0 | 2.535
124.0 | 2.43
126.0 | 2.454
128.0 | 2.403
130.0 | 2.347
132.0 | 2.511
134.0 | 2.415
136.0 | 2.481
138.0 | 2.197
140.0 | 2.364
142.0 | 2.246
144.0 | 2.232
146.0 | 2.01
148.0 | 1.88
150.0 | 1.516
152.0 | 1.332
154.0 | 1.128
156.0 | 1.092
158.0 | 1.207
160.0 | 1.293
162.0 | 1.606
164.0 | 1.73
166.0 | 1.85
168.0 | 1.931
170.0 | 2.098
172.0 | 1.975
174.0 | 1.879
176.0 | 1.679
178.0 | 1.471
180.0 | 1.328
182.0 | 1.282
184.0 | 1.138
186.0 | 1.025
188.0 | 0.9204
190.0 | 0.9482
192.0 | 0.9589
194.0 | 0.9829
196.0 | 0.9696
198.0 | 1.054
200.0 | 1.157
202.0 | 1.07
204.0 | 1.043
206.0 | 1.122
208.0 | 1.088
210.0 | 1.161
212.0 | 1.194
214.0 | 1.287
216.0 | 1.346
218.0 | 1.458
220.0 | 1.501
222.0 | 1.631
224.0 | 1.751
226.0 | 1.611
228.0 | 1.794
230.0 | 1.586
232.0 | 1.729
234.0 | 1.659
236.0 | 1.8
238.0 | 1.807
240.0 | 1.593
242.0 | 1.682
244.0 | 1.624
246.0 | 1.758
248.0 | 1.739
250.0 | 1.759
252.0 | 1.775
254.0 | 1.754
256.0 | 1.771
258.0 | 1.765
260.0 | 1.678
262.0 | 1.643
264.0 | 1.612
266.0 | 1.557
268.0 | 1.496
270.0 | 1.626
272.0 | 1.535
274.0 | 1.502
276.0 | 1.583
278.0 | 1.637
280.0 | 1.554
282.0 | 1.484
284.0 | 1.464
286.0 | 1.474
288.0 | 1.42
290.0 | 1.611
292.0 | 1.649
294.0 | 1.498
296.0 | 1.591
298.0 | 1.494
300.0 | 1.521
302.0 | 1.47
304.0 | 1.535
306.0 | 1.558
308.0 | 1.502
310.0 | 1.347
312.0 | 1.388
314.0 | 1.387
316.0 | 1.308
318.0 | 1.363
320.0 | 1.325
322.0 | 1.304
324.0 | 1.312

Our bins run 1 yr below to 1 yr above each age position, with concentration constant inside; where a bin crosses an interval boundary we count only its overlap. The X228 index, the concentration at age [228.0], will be 1.794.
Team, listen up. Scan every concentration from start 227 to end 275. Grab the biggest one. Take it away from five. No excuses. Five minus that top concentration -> 3.19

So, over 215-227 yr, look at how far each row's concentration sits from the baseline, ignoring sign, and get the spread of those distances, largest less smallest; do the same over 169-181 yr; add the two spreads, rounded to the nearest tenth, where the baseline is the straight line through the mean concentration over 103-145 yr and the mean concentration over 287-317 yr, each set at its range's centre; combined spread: 1.2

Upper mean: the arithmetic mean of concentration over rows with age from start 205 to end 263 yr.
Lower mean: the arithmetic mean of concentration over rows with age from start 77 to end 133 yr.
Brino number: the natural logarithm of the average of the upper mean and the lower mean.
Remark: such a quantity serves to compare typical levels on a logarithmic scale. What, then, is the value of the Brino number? 0.74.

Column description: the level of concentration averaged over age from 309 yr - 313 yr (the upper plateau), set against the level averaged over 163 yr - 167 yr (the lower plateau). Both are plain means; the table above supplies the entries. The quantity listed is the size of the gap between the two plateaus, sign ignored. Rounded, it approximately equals 0.42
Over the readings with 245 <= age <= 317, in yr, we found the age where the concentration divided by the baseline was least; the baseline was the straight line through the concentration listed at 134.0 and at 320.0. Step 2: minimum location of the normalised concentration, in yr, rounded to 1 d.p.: 268.0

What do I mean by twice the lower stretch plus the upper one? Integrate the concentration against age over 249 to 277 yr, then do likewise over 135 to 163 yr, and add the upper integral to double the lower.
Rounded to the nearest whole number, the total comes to 144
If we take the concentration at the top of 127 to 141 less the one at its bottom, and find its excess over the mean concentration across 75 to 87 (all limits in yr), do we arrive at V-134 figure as -2.9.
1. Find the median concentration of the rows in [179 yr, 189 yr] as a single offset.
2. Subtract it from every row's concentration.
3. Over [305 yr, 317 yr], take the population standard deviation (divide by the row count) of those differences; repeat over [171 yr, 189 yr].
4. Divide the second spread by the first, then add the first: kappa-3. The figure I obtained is 4.1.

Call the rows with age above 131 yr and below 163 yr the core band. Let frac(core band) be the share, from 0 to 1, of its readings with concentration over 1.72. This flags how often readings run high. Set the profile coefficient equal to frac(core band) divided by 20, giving 0.028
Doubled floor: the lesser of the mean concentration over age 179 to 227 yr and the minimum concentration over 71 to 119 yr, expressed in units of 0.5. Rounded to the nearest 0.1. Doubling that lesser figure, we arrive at 2.4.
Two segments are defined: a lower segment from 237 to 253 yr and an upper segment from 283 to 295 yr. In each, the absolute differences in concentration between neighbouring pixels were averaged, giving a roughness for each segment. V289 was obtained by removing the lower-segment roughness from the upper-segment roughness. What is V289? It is 0.01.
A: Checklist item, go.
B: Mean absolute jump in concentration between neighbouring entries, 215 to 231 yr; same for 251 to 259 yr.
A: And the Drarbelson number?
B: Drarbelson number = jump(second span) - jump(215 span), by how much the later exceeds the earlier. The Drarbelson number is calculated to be -0.12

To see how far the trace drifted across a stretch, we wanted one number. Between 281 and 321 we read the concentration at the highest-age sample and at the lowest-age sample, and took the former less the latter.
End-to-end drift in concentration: -0.16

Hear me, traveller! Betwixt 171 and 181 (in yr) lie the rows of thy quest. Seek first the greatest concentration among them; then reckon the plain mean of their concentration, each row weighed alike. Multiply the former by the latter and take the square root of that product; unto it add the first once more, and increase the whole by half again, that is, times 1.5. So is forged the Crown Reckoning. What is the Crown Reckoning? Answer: 5.7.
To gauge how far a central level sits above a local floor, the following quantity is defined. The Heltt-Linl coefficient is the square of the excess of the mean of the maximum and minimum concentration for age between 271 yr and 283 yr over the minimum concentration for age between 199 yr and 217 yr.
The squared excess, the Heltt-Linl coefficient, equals 0.27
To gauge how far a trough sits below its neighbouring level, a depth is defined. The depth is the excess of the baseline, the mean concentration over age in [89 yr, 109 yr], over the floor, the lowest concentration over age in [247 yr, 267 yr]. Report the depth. 1.05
